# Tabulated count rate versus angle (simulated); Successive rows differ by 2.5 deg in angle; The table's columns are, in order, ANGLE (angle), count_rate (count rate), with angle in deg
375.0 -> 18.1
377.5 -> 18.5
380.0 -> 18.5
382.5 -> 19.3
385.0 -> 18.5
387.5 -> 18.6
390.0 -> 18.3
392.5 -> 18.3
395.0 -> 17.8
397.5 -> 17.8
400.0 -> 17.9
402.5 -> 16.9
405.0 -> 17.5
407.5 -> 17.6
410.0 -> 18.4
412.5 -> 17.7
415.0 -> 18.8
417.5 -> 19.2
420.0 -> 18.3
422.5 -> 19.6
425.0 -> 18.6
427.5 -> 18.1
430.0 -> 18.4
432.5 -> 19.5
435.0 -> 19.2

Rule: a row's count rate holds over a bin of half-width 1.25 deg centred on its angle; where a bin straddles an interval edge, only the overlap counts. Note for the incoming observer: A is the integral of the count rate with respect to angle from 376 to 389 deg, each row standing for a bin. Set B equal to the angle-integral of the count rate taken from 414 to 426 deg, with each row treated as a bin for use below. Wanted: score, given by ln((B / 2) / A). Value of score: -0.76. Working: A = 243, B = 227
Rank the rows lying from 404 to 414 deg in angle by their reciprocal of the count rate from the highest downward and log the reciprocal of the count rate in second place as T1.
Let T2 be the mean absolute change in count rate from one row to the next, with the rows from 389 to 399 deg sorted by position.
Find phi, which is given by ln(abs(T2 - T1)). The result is -2.21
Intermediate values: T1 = 0.0568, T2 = 0.17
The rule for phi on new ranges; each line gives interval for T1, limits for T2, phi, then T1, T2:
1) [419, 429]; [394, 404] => -1.16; 0.0546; 0.37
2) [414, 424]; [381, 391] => -1.06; 0.0532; 0.40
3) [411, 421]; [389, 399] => -2.19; 0.0546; 0.17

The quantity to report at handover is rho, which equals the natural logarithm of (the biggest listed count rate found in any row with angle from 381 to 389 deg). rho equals 2.96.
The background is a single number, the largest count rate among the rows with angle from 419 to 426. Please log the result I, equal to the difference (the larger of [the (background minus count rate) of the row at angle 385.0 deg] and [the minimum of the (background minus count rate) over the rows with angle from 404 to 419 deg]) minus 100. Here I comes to -98.9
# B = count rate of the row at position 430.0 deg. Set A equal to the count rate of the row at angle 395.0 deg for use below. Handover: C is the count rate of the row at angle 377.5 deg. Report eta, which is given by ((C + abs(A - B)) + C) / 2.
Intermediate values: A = 17.8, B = 18.4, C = 18.5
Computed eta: 18.8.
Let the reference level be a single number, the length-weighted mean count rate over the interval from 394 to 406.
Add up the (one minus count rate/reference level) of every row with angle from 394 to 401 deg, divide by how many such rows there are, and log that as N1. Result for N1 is -0.015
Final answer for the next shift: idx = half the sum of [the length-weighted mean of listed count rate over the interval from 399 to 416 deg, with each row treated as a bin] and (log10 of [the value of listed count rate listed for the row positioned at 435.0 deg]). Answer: 9.5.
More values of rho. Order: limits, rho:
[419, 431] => 2.98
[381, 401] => 2.96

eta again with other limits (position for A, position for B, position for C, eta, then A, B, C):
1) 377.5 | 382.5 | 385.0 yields 18.9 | 18.5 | 19.3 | 18.5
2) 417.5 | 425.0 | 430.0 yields 18.7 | 19.2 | 18.6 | 18.4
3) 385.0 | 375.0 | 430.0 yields 18.6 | 18.5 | 18.1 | 18.4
